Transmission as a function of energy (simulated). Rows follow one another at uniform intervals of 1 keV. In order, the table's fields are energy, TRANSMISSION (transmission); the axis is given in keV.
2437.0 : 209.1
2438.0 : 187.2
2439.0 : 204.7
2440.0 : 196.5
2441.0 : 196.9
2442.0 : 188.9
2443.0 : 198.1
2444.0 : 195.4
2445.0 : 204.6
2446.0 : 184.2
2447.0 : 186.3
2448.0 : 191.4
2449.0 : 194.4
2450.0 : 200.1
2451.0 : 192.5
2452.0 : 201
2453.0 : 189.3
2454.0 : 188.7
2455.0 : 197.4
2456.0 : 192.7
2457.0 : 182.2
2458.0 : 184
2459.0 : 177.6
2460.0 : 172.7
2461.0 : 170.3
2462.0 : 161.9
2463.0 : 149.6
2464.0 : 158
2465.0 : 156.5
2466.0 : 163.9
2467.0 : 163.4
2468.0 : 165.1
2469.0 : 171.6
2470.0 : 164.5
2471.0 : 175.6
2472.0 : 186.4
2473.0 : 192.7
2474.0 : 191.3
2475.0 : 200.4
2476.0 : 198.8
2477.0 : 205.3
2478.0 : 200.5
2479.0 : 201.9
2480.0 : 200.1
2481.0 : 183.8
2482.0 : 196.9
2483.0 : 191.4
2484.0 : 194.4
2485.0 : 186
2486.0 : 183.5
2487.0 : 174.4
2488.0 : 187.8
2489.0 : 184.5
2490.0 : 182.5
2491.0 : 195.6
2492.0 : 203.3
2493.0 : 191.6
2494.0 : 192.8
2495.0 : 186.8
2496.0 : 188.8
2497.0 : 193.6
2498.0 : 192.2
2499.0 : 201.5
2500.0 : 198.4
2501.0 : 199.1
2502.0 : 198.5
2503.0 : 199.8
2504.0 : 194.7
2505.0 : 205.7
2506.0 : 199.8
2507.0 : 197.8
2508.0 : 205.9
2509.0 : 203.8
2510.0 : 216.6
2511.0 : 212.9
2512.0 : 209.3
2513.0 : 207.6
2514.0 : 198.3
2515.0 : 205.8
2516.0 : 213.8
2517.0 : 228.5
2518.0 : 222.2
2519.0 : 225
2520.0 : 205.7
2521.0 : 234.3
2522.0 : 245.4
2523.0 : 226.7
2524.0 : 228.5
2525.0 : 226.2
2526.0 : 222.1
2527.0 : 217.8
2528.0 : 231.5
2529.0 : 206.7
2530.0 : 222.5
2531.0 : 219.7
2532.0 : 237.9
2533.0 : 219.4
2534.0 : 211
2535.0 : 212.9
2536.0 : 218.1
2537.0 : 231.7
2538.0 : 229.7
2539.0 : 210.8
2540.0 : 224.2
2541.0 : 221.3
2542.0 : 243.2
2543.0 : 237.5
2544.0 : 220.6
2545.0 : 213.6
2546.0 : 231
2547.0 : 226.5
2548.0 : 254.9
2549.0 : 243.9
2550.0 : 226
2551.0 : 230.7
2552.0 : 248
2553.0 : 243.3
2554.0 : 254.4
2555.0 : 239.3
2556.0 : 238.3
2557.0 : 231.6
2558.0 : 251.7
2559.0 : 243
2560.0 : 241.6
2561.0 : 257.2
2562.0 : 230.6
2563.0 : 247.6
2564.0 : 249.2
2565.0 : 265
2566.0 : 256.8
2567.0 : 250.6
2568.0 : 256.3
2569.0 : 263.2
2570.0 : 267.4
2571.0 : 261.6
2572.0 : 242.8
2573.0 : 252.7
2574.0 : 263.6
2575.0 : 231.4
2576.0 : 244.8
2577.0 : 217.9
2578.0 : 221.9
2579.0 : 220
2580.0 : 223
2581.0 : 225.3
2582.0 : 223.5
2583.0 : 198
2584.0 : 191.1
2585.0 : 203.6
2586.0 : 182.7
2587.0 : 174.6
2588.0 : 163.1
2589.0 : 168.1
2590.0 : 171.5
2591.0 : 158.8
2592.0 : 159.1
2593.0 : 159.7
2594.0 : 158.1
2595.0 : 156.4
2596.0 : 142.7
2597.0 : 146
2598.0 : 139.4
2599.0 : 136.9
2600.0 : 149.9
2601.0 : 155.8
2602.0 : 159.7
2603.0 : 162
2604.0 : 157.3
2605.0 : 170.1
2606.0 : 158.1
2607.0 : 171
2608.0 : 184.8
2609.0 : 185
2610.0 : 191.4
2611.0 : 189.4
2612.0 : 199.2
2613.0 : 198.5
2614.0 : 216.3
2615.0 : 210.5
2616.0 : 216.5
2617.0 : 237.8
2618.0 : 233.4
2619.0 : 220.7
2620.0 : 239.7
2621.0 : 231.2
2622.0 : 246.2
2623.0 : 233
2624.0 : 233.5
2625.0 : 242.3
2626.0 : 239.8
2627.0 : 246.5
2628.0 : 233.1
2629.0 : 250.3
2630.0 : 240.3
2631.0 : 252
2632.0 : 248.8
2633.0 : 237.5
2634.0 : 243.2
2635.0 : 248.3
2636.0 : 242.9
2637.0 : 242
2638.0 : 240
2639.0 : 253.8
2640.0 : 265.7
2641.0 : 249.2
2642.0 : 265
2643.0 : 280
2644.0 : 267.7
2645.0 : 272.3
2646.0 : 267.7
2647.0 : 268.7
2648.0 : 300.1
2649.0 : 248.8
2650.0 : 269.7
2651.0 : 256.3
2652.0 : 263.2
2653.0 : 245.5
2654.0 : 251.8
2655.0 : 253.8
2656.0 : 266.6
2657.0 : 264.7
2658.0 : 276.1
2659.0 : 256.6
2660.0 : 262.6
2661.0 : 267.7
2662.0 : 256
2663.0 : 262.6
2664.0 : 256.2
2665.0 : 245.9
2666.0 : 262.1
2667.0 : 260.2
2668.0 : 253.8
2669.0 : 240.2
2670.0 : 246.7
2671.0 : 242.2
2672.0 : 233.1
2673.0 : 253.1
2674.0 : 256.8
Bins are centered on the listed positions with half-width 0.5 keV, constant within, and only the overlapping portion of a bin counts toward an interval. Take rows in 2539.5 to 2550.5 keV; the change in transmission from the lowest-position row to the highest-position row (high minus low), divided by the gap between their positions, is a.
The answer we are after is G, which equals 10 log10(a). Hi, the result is -7.4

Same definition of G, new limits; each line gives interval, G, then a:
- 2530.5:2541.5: -8.0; 0.2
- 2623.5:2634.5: -0.1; 1.0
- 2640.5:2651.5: -1.5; 0.7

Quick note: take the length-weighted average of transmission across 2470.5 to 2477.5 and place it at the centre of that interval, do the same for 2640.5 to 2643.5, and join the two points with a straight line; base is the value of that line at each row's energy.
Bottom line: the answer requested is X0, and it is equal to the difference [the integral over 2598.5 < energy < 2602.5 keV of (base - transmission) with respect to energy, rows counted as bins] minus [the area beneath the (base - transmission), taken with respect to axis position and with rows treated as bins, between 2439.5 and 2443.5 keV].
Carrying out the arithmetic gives 450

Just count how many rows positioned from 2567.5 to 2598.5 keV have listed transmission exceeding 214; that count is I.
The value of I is 15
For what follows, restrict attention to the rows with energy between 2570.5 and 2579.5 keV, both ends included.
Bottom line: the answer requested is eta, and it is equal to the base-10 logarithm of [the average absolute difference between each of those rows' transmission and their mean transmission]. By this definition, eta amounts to 1.18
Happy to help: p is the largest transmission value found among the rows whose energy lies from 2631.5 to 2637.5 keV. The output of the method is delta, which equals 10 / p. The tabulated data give 0.0402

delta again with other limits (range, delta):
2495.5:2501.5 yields 0.0496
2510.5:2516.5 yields 0.0468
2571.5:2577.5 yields 0.0379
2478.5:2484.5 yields 0.0495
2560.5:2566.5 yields 0.0377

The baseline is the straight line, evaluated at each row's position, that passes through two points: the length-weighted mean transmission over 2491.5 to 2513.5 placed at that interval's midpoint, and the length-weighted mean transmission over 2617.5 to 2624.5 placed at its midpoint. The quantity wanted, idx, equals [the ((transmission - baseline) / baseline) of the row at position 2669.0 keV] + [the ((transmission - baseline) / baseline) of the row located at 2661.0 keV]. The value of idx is 0.06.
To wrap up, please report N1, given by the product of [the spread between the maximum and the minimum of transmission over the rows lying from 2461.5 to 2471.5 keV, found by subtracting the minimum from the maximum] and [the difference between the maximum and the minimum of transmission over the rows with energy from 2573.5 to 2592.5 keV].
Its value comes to 2725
